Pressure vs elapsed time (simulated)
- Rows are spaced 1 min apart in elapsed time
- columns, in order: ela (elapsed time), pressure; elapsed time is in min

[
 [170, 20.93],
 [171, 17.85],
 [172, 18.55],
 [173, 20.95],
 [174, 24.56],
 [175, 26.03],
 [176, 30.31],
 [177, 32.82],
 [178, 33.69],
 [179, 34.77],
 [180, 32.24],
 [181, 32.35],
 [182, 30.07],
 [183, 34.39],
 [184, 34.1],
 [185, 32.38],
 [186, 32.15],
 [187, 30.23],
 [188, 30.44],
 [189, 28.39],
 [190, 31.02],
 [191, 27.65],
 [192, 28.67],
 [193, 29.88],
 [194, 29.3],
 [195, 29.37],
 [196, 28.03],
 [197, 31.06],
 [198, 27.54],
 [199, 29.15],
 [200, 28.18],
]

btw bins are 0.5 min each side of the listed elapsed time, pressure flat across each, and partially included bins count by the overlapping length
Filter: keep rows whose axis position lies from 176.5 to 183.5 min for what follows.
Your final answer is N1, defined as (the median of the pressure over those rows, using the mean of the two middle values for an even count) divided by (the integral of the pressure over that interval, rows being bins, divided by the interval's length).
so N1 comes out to 1.00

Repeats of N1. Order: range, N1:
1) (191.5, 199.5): 1.00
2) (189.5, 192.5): 0.98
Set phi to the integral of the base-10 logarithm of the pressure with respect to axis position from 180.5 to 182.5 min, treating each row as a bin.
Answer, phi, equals 3.0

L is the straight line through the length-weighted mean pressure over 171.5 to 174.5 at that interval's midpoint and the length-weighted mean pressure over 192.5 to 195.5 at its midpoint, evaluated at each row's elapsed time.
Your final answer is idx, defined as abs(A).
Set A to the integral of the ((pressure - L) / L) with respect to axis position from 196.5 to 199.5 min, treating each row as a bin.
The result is 0.17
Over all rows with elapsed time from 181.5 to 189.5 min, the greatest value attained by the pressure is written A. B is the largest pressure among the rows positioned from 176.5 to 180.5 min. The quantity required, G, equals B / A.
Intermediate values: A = 34.39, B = 34.77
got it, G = 1.01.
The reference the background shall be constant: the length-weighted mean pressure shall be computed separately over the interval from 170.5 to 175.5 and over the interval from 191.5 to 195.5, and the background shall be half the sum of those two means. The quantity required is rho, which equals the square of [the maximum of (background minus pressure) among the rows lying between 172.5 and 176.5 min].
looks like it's 20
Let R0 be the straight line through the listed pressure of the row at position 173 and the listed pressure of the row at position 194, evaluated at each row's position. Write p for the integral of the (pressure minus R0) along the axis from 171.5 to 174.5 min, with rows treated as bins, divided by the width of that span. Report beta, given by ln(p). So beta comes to -0.9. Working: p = 0.4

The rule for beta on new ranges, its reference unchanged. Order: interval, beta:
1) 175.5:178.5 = 2.3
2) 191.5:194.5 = -1.0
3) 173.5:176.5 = 1.7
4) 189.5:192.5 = 0.0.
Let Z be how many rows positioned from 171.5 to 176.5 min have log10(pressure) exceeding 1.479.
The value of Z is 1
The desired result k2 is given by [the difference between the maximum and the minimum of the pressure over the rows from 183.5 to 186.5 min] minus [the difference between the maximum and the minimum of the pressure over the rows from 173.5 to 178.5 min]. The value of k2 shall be -7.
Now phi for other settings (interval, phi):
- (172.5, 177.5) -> 7.1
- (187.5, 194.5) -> 10.3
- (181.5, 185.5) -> 6.1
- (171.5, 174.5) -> 4.0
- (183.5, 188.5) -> 7.5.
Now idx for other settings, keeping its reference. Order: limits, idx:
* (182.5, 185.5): 0.94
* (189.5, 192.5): 0.08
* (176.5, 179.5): 1.35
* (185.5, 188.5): 0.47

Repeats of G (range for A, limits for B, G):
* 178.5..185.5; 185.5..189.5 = 0.92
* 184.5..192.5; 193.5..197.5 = 0.96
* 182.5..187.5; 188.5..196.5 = 0.90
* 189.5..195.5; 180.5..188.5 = 1.11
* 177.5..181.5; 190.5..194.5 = 0.86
